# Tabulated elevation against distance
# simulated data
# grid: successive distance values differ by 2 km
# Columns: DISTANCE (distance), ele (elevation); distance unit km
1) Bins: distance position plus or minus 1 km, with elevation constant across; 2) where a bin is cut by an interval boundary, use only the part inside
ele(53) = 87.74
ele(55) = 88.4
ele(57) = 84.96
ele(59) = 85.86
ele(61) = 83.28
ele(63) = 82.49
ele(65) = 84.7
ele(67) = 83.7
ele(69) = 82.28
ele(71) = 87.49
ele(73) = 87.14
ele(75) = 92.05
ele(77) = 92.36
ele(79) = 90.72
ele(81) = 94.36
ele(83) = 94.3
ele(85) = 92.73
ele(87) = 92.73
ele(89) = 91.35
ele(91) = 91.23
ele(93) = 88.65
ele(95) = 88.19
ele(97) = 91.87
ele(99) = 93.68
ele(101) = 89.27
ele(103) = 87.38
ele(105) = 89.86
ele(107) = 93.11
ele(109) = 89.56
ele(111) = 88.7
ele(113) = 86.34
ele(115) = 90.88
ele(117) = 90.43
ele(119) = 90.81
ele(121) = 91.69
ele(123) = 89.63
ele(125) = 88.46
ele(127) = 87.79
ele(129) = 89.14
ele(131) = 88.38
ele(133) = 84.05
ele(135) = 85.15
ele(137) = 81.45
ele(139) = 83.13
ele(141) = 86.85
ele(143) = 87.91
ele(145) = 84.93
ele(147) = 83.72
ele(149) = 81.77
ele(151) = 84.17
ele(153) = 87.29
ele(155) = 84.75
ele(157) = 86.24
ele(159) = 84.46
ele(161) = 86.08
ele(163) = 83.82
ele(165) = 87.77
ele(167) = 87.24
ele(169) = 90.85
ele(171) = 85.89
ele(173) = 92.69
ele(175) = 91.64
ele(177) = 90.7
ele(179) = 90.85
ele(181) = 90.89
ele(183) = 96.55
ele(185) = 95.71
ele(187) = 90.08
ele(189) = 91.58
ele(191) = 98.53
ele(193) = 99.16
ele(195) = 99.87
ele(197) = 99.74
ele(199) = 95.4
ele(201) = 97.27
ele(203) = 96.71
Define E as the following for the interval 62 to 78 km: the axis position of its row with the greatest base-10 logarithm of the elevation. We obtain 77 km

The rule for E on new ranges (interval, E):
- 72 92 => 81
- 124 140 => 129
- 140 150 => 143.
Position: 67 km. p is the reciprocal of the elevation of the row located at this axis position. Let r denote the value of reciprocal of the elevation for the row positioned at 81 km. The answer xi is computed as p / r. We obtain 1.13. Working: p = 0.0119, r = 0.0106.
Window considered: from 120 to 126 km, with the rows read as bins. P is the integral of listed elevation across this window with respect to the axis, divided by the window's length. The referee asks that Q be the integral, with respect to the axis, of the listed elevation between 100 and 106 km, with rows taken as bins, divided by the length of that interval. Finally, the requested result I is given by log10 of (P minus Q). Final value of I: 0.04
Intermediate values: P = 89.9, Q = 89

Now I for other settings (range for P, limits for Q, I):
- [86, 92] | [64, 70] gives 0.91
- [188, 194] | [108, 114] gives 0.92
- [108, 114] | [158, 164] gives 0.53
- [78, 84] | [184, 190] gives -0.17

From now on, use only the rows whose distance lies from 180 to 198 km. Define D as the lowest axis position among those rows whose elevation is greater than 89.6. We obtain 181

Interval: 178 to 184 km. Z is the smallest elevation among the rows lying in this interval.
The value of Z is 90.85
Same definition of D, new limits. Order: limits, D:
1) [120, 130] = 121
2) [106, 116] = 107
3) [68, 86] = 75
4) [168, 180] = 169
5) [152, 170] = 169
